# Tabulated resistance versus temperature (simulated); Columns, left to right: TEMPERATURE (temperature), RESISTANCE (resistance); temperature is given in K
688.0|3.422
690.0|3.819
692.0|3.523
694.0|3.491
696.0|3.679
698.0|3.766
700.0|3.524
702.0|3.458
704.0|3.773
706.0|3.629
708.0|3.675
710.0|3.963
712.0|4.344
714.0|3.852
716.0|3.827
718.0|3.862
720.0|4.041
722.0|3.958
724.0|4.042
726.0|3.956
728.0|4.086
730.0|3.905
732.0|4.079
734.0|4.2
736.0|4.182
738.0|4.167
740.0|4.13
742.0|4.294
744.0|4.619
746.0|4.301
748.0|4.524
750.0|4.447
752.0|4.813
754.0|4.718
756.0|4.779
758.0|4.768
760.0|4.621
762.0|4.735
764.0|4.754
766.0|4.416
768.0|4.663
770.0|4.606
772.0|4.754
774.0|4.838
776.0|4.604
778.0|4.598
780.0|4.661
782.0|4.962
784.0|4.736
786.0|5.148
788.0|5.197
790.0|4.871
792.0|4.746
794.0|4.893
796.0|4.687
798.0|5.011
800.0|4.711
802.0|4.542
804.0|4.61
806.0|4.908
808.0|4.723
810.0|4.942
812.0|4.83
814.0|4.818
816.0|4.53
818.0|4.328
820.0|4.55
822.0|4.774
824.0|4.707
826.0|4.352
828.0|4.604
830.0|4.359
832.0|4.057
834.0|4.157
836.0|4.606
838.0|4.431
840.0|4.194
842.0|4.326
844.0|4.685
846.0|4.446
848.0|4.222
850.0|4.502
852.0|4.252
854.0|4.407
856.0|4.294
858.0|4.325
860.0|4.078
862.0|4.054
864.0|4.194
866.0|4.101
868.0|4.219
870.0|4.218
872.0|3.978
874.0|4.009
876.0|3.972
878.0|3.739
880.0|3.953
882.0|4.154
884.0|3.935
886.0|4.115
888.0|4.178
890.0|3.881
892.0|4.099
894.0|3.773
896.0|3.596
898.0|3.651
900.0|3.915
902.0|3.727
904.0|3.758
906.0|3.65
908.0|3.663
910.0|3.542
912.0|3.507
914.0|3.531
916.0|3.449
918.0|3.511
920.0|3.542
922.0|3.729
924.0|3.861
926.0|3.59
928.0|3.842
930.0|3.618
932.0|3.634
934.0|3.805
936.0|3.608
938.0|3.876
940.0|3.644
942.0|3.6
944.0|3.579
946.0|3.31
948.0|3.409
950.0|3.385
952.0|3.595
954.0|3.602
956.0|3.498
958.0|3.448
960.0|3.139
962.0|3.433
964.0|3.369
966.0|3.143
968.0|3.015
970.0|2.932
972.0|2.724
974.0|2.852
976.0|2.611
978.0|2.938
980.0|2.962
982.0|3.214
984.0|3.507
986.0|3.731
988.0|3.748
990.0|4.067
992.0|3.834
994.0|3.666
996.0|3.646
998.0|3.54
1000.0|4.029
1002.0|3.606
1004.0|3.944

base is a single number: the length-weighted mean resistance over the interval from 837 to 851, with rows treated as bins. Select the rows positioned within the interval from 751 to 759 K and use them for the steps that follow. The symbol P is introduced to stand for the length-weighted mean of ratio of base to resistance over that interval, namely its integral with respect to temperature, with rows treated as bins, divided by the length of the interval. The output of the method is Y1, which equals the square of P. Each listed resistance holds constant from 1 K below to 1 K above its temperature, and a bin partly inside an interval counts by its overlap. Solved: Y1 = 0.9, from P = 0.92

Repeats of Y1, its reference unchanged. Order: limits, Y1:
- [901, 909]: 1.4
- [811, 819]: 0.9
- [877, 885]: 1.2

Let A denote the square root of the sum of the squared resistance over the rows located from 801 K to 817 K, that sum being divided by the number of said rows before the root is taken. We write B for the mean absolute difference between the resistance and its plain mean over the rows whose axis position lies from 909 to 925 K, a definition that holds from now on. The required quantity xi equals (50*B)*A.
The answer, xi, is 25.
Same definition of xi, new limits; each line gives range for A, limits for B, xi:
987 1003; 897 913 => 17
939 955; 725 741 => 14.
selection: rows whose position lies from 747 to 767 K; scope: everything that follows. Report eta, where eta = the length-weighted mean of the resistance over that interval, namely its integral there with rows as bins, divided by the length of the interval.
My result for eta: 4.7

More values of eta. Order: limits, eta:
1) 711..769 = 4.3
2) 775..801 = 4.8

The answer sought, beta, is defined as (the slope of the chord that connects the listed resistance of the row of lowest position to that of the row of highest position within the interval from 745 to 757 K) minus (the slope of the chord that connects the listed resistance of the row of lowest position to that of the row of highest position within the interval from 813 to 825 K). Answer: 0.06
